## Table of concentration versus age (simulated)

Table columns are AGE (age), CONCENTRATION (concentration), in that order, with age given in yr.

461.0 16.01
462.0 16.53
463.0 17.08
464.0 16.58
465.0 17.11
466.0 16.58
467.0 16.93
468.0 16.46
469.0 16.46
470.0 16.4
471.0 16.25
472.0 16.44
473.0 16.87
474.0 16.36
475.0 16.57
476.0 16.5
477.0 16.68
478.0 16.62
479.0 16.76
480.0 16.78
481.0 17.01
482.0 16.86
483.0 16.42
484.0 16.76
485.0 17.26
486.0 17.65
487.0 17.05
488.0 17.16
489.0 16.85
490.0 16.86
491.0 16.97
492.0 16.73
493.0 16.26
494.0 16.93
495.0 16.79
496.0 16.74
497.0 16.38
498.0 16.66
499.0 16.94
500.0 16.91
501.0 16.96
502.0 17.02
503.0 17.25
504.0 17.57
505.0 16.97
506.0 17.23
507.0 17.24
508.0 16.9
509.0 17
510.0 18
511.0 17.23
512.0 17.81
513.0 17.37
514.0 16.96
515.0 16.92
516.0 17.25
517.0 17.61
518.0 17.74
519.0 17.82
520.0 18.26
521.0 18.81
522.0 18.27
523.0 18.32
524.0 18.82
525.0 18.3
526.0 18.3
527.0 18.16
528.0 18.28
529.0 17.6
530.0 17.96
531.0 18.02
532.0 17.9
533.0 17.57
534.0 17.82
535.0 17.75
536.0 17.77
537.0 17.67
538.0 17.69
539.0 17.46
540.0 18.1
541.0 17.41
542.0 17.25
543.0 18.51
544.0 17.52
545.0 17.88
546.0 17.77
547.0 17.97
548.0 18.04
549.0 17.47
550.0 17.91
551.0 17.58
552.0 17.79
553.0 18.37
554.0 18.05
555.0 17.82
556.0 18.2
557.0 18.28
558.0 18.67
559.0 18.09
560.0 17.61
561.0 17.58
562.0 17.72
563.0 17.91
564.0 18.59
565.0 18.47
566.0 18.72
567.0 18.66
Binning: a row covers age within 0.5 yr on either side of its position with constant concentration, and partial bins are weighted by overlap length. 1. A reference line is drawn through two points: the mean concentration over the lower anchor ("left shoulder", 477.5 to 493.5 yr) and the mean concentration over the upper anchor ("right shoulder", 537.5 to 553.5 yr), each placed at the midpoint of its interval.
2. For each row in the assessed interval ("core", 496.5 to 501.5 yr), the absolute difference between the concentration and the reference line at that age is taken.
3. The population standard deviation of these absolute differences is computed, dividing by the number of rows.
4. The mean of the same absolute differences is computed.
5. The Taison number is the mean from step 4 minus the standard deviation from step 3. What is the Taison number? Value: 0.11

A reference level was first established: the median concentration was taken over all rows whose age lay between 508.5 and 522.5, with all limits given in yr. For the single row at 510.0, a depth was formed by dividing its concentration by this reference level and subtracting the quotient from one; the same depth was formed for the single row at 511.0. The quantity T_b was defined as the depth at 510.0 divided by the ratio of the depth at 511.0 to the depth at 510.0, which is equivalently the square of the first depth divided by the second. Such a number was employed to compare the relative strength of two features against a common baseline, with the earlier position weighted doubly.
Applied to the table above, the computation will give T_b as 0.0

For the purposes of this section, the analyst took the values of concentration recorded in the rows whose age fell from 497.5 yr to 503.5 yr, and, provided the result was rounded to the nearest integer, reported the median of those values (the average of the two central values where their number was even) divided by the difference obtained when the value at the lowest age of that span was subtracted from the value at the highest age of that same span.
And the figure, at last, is 29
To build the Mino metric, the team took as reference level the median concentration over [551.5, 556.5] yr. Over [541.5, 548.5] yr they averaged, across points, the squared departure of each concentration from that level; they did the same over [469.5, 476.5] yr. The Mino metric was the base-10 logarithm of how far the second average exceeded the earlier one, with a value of 0.36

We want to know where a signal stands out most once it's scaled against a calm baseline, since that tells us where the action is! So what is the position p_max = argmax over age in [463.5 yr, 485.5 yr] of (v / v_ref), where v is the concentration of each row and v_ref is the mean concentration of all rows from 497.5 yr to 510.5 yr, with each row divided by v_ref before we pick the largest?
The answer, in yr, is 485.0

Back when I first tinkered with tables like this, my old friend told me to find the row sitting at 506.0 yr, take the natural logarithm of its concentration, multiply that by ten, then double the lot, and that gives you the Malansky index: 56.9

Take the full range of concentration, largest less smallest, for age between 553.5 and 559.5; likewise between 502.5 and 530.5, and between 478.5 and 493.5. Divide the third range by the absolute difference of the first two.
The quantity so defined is 1.3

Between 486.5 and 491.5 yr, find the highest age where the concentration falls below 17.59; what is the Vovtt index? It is 491.0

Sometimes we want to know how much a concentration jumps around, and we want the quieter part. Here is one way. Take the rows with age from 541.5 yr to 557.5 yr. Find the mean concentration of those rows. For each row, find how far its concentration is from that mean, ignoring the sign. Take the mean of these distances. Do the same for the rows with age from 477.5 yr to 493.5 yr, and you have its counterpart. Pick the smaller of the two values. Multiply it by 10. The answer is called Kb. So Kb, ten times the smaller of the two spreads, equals 2.31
